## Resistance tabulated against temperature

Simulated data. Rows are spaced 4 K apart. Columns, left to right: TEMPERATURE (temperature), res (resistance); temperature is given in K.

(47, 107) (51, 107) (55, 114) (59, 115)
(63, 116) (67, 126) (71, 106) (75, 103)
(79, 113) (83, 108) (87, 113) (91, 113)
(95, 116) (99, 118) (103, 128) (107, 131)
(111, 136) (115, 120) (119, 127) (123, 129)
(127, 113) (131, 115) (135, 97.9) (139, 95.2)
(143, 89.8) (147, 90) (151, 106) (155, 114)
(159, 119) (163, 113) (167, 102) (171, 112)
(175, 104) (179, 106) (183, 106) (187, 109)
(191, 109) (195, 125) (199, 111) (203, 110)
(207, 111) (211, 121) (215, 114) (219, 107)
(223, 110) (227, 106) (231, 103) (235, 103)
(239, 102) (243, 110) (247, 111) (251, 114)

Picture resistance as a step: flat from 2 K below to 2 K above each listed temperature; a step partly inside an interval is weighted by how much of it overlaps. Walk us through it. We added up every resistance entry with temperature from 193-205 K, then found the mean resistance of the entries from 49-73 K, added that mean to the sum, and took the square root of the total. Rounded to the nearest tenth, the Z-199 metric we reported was 21.4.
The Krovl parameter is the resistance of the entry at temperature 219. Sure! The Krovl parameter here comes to 107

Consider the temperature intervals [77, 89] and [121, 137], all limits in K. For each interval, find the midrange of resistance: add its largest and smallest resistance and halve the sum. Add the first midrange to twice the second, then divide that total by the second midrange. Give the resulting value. 2.974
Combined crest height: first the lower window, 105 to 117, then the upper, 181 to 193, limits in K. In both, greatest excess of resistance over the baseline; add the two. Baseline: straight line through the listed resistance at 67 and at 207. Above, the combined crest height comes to 11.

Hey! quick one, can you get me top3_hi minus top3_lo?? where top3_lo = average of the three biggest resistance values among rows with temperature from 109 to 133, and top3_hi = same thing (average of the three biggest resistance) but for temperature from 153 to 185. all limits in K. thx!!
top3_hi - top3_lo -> -15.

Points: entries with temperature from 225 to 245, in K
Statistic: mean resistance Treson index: 105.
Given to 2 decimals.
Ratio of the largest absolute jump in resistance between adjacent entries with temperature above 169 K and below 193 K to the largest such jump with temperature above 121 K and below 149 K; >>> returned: 0.47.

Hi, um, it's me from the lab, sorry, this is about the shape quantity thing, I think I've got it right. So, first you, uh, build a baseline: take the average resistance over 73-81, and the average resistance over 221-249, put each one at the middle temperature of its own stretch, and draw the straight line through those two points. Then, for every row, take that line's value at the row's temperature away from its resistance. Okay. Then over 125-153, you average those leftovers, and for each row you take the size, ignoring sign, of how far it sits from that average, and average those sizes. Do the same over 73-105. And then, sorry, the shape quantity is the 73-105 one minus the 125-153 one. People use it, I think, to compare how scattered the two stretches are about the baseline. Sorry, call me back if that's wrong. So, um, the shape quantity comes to -4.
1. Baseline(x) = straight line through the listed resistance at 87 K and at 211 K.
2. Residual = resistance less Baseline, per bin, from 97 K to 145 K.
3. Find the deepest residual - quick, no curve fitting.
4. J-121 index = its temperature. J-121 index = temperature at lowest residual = 143 K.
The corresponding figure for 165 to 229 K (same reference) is 167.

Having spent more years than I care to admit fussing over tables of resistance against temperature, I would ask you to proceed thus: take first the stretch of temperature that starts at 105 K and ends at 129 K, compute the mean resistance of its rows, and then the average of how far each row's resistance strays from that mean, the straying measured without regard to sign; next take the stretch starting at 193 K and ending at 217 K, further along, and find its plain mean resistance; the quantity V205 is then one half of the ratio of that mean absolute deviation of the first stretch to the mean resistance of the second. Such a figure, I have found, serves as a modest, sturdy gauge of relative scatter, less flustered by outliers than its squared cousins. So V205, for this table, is 0.027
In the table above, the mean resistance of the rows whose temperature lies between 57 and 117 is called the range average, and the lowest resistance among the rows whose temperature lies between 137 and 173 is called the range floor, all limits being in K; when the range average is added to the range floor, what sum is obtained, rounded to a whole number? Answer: 207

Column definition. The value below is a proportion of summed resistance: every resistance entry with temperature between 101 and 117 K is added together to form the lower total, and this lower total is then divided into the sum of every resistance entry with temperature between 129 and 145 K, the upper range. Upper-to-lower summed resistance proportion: 0.77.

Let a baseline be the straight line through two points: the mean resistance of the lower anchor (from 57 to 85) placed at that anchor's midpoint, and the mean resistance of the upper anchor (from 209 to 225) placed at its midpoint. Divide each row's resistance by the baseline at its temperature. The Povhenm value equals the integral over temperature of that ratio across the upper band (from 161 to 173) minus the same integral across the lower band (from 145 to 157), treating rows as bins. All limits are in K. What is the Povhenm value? 1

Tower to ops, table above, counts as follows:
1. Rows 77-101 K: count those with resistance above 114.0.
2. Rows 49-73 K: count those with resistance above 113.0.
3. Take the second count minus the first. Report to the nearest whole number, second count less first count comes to 2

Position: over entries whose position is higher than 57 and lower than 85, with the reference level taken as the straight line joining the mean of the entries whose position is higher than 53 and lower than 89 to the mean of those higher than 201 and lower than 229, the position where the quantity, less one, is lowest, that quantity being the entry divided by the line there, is 75 K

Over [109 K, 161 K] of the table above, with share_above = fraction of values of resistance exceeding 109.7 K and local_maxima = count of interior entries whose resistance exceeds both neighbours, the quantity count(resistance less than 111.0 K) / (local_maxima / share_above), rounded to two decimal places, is 1.54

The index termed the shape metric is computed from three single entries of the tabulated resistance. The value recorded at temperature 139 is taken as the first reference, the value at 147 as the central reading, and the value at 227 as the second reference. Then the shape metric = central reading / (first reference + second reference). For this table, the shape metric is 0.45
